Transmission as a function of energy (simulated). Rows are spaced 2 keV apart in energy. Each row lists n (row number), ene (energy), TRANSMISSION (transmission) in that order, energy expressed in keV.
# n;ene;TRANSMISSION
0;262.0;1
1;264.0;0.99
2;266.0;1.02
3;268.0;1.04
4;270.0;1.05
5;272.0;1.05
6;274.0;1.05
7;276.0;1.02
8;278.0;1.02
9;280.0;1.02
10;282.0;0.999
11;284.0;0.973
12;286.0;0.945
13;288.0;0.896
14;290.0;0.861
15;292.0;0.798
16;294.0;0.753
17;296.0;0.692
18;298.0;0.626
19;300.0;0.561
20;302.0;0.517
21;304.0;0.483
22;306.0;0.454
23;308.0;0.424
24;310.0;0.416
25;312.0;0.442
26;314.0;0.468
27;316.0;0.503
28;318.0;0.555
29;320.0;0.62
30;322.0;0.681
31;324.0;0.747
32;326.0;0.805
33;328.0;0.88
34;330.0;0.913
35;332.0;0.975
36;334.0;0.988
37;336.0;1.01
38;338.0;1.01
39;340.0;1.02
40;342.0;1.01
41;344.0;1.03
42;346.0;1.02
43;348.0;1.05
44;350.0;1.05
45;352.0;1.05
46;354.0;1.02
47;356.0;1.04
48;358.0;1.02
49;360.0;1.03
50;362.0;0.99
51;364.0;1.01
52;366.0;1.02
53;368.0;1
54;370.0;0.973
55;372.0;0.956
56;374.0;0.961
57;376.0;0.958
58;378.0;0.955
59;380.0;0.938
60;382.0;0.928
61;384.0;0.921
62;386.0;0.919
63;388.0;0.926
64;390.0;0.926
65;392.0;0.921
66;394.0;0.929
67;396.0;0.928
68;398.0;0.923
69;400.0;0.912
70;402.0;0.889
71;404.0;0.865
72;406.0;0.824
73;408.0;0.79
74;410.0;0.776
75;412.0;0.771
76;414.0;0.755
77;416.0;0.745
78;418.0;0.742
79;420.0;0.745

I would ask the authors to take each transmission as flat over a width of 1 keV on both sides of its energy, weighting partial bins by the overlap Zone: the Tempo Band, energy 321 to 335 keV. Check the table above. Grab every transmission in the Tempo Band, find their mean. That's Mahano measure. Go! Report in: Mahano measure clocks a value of 0.86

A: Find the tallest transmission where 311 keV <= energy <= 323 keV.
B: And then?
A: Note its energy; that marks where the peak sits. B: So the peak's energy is 322.0 keV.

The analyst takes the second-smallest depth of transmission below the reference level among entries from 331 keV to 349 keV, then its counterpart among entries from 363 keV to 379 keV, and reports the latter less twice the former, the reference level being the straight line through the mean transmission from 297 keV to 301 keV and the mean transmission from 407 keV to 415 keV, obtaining 0.4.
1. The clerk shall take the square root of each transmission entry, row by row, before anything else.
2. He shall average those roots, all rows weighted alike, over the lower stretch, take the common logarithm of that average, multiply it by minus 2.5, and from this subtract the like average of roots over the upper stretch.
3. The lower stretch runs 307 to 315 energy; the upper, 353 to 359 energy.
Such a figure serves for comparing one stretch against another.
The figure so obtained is -0.56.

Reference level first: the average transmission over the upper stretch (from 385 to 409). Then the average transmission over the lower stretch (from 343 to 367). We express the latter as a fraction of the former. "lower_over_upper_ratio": 1.15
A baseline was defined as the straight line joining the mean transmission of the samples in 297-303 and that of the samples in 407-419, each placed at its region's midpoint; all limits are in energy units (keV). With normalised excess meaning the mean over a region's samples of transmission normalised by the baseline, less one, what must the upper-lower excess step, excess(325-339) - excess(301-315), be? 0.72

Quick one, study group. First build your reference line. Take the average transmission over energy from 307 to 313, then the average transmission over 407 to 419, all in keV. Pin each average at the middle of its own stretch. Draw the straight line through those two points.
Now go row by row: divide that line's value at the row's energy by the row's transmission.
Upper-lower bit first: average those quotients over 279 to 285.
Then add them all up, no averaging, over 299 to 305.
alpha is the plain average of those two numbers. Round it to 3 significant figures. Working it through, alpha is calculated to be 1.33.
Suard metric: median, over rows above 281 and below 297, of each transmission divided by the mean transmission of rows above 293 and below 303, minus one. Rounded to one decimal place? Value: 0.4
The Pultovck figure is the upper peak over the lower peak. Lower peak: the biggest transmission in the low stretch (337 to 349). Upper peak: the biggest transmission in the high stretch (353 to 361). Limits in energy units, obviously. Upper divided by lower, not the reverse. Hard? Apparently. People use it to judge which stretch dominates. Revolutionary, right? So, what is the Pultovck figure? 0.99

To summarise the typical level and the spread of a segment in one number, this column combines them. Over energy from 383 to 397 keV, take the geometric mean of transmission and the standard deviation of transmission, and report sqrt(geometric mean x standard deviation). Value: 0.06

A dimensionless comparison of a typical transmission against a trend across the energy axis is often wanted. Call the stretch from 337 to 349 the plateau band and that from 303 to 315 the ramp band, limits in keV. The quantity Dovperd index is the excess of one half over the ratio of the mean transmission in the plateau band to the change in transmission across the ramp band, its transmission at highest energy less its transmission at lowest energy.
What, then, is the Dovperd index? 69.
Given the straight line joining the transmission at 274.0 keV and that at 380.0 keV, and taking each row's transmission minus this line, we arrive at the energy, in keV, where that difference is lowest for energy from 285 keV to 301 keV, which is 300.0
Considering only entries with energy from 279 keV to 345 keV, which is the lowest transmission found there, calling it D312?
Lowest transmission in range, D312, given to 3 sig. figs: 0.416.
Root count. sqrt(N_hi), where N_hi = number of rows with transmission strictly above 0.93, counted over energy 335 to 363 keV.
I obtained 3.7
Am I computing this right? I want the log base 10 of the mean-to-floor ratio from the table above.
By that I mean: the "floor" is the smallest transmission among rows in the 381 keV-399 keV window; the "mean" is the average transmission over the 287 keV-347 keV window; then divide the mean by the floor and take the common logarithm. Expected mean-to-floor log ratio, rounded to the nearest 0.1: -0.1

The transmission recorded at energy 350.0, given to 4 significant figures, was 1.050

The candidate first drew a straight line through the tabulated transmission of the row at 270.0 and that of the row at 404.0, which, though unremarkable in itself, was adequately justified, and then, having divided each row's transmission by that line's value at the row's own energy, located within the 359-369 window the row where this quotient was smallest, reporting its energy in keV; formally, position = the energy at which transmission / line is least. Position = 362.0 keV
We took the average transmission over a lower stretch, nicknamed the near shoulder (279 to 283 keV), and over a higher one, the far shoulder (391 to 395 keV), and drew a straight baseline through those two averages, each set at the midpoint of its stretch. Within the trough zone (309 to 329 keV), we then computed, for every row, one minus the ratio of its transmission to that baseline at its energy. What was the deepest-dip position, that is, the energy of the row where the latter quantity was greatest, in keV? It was 310.0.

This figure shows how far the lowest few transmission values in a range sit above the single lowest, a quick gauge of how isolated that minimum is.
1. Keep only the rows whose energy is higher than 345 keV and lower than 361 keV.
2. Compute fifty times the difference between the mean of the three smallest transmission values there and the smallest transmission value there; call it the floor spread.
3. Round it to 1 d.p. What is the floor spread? 0.0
